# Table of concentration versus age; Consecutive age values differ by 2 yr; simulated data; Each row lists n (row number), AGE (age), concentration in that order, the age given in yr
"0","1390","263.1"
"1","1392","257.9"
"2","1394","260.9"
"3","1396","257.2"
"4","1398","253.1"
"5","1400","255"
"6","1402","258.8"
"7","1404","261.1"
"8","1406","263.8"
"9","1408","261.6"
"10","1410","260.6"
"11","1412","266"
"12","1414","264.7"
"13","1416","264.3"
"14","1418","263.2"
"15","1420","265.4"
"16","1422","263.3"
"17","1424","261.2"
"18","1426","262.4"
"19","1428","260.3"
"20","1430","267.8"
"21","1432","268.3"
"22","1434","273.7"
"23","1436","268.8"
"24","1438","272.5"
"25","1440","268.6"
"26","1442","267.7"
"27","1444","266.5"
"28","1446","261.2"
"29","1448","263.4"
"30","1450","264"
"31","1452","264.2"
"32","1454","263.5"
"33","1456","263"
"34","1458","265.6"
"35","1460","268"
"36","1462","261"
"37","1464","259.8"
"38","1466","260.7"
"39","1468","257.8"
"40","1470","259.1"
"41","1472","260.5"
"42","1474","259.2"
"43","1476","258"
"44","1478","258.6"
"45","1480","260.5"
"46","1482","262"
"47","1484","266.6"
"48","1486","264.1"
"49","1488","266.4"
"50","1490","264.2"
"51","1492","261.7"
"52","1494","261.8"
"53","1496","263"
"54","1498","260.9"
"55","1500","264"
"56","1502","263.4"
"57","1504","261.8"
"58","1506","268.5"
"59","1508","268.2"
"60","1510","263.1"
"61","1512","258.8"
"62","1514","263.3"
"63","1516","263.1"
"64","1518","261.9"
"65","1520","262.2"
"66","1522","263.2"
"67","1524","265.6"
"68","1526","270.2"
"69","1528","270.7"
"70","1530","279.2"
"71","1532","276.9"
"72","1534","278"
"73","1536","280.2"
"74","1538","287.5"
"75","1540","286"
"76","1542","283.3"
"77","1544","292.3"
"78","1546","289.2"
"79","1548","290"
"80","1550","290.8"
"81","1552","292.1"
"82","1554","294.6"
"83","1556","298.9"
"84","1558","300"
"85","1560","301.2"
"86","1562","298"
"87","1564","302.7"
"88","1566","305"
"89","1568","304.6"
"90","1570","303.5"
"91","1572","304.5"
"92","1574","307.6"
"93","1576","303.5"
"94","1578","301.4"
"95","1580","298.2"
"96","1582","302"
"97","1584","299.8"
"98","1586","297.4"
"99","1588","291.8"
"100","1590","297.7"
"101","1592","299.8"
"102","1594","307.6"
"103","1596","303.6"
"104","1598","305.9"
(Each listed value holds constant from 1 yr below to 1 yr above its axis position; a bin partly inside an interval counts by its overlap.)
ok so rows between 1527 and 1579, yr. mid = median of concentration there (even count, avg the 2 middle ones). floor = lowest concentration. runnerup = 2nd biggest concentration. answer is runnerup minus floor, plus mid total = 328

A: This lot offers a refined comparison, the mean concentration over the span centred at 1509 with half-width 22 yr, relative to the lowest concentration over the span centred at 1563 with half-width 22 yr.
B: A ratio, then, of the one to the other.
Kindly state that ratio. 0.93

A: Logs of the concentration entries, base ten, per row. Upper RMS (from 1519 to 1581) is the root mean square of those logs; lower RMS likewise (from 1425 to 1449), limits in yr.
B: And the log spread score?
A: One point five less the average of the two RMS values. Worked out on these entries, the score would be -0.944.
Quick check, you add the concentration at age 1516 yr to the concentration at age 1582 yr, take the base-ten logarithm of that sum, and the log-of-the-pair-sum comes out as 2.75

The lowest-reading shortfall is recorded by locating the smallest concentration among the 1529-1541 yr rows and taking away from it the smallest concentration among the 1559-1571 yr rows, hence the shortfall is -21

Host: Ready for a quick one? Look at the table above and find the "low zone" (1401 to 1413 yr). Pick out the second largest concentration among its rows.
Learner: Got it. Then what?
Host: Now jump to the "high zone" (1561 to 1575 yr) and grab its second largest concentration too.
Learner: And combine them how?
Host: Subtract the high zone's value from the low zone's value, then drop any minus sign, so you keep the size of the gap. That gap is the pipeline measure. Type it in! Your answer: 41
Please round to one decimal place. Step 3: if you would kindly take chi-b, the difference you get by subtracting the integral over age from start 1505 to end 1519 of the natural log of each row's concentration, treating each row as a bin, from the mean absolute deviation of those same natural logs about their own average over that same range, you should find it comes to -78.0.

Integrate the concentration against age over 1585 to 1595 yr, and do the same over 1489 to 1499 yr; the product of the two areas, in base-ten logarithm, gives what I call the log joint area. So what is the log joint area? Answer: 6.894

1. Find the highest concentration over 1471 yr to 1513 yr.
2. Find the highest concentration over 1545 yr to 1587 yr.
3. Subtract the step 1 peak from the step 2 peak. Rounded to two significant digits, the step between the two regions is 39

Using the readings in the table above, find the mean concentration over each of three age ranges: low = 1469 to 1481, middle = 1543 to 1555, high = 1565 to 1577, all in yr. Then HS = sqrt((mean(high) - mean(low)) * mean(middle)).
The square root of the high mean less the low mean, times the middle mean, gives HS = 115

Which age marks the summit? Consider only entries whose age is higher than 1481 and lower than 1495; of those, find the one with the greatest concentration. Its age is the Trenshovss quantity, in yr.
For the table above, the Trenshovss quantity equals 1484 yr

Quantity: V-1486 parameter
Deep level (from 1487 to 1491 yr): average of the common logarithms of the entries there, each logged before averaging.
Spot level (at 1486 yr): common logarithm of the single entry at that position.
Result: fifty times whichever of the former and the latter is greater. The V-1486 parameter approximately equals 121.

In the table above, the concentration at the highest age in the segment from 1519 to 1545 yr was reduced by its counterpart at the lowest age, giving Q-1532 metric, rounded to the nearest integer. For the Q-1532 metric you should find 30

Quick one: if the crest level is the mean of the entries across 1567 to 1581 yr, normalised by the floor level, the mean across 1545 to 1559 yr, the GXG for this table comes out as 1.03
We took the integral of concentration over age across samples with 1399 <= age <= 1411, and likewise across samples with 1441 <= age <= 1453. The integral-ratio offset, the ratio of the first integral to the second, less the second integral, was -3173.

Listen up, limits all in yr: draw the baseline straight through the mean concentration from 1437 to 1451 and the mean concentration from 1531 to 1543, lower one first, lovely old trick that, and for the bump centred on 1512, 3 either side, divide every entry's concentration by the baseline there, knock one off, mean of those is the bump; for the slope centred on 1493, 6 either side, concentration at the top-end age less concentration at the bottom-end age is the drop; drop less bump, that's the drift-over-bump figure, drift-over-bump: -5.4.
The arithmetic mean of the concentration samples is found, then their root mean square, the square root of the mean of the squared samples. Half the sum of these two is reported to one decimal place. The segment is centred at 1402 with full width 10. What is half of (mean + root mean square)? 258.4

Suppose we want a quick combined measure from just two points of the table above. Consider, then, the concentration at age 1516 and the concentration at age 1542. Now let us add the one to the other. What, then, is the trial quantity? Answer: 546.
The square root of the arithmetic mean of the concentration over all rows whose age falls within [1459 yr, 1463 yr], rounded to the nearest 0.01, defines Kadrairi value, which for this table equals 16.26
